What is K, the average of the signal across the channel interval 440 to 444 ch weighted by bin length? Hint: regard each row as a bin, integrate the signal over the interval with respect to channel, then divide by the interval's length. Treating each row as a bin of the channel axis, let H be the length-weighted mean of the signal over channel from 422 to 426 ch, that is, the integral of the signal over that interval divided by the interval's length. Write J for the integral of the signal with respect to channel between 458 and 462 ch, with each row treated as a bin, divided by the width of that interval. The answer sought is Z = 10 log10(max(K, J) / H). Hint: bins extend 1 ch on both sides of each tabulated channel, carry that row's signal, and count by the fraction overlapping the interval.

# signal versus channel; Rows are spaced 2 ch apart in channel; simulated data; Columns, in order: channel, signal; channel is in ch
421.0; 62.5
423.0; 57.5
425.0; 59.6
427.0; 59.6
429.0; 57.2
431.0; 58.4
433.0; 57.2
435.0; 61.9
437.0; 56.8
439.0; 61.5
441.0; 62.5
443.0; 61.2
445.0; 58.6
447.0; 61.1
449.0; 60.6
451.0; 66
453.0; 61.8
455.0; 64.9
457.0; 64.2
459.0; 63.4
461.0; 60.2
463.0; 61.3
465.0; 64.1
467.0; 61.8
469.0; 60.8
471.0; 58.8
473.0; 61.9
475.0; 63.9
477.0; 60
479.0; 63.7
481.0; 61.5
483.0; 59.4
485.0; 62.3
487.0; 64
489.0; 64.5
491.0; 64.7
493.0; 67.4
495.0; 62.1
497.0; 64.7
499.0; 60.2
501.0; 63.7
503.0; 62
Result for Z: 0.24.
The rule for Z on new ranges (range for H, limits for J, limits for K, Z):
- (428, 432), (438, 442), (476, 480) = 0.30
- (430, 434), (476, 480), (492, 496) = 0.49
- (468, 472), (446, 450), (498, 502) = 0.15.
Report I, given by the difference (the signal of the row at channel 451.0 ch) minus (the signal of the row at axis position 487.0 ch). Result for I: 2.0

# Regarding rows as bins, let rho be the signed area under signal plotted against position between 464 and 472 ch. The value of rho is 491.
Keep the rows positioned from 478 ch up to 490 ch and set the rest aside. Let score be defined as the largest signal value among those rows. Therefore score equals 64.5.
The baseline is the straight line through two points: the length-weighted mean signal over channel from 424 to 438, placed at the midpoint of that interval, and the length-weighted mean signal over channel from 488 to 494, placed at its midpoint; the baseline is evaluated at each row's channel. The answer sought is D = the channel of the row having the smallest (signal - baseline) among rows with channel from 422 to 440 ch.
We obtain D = 437.0 ch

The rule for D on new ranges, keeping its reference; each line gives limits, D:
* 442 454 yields 445.0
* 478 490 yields 483.0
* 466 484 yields 483.0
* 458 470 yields 469.0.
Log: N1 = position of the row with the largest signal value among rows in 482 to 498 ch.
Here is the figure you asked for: 493.0 ch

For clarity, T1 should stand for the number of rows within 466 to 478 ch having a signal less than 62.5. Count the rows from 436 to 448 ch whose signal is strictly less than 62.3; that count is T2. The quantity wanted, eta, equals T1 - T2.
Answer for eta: 0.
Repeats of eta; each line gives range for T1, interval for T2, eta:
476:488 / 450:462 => 2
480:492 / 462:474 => -2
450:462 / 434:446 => -3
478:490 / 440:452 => -1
